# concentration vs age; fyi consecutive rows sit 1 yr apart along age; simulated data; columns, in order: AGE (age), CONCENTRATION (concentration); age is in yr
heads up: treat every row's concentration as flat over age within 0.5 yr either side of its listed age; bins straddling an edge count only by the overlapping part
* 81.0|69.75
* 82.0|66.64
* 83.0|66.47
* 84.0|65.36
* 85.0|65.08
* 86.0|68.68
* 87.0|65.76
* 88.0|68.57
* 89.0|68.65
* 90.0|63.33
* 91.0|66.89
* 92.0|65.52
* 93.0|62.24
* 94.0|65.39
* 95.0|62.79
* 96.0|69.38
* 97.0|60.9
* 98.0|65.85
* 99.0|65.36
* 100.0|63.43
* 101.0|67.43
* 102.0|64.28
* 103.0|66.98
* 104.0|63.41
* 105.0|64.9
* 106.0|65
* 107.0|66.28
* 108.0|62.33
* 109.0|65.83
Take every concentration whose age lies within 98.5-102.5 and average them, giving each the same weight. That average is 65.1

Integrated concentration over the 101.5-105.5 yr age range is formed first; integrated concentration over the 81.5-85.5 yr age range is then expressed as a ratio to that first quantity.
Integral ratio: 1.02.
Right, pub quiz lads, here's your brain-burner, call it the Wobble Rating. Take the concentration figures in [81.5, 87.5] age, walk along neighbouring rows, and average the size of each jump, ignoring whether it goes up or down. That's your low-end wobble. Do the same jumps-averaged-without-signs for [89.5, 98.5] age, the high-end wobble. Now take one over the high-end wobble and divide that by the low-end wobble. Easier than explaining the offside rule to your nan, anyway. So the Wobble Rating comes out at 0.146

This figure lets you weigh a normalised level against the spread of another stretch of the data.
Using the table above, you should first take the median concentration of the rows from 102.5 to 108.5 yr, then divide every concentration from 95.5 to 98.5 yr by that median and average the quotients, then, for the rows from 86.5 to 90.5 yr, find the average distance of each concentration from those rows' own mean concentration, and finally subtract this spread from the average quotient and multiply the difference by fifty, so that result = -51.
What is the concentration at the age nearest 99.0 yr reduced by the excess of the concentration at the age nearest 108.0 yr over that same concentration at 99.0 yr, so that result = 68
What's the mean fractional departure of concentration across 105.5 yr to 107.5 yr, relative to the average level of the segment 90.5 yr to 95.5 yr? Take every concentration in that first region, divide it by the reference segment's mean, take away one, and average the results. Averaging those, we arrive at 0.017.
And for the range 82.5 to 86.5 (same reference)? 0.028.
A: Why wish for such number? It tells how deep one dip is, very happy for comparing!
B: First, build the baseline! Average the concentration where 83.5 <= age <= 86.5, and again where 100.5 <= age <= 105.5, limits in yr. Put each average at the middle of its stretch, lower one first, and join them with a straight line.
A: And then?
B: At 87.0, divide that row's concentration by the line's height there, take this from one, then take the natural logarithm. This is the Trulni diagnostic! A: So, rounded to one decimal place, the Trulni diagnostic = -4.9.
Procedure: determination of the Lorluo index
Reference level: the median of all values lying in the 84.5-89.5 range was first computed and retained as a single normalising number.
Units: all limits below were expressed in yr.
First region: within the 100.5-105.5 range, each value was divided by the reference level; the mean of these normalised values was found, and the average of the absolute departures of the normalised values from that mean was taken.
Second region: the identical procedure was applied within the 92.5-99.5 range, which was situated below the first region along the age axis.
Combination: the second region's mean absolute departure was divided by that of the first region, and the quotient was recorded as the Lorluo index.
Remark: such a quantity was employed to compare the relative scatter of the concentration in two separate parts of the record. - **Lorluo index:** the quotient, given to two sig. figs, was 1.5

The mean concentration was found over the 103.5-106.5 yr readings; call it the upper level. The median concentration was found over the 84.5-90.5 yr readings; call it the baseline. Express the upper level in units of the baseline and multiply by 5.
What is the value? 4.80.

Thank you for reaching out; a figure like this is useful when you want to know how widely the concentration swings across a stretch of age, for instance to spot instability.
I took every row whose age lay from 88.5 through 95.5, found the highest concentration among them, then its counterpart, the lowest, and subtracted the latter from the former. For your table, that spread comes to 6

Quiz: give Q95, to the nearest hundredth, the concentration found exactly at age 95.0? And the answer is 62.79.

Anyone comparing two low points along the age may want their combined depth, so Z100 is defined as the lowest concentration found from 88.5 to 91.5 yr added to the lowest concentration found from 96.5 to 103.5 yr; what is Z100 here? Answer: 124.2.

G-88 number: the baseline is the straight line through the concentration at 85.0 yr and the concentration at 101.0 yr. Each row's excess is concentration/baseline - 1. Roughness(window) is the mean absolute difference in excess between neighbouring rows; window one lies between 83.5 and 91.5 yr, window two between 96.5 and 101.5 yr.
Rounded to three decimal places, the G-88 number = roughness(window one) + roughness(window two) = 0.083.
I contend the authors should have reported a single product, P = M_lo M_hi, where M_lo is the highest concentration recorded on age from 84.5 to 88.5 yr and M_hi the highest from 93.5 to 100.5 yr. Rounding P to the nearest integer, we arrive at 4765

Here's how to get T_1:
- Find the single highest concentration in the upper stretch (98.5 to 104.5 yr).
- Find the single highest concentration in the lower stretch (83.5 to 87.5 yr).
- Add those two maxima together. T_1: 136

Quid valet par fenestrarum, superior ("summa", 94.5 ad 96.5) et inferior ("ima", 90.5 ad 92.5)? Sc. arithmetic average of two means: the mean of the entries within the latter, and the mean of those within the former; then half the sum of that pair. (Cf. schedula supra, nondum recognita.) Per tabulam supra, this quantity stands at 66.1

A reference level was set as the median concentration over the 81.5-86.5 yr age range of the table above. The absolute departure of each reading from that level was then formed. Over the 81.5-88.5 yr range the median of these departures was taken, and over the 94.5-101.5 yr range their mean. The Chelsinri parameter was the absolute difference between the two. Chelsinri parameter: 1.4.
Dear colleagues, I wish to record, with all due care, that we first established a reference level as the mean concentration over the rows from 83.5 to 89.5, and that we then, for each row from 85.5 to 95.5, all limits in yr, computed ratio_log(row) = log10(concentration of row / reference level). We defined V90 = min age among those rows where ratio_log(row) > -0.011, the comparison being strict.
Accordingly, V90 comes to 86.0 yr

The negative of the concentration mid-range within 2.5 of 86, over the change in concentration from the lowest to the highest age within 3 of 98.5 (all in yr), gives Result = 34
